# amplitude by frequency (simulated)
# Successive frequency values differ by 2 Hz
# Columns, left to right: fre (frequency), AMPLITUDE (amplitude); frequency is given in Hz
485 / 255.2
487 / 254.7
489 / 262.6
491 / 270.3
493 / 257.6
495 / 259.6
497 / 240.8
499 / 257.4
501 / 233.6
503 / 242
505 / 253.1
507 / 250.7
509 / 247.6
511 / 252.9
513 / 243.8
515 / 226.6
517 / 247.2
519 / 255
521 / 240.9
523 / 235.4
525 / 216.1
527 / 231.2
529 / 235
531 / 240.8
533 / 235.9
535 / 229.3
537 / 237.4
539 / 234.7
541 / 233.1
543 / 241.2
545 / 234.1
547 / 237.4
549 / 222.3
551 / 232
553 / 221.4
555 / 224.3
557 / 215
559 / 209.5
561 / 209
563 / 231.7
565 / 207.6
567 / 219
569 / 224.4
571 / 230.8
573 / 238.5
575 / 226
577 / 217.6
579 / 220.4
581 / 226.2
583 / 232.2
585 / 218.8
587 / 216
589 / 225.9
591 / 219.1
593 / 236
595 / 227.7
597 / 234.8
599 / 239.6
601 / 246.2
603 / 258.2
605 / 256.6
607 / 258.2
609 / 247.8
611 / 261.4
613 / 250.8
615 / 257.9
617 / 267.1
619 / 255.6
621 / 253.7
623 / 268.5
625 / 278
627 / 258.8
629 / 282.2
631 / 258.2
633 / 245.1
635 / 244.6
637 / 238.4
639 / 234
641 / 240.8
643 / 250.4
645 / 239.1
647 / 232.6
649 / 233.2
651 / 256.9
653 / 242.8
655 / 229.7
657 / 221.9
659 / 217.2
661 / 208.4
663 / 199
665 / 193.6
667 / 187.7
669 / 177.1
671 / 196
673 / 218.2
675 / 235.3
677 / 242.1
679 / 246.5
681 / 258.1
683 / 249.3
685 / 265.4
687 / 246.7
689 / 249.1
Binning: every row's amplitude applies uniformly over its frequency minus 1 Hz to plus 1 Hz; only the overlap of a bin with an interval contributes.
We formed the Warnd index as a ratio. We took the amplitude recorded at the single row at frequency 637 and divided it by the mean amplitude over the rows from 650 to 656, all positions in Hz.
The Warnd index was 0.98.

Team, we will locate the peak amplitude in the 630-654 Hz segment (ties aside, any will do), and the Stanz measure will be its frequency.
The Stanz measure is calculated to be 631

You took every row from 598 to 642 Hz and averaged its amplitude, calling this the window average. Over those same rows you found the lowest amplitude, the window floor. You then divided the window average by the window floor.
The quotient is 1.09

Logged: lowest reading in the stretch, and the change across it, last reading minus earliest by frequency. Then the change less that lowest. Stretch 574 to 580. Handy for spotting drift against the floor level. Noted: -223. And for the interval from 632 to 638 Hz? -245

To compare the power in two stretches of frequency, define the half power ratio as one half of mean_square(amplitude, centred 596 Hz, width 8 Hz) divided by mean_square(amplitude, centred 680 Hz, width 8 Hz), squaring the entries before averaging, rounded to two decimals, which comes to 0.44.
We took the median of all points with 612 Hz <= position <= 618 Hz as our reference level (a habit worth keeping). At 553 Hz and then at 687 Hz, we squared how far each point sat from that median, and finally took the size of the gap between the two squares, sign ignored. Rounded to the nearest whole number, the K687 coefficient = 1207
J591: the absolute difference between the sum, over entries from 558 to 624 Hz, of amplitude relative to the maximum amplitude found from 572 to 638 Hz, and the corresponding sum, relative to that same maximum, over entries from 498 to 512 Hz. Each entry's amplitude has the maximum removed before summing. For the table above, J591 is 1282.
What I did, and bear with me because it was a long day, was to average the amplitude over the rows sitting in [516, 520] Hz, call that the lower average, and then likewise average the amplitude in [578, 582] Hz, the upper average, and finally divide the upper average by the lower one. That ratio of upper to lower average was 0.89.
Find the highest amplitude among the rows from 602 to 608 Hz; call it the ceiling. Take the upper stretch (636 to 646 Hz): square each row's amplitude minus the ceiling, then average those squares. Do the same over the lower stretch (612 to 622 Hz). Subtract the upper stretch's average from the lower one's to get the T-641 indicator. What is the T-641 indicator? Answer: -309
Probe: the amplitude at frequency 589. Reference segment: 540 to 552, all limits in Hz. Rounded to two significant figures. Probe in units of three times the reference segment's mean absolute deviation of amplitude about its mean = 18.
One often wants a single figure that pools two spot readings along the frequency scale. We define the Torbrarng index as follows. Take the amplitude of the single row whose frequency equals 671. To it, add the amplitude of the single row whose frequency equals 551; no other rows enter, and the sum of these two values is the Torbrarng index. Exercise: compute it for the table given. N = 428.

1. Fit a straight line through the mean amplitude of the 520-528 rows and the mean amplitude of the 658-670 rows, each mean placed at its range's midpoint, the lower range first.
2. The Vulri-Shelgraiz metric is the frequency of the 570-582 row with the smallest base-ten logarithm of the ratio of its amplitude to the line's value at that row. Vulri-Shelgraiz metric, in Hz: 577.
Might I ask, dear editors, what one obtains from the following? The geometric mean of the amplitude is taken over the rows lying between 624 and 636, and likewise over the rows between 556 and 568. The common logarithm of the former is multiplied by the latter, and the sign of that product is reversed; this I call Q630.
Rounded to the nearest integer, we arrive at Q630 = -520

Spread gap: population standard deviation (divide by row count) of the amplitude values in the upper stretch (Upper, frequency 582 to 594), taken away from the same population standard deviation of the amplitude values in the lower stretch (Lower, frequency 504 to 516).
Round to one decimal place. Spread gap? 1.8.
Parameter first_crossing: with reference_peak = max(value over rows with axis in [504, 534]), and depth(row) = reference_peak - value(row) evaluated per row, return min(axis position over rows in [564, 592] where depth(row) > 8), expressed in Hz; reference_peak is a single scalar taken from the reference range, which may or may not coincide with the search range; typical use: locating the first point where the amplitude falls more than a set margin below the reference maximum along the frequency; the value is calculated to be 565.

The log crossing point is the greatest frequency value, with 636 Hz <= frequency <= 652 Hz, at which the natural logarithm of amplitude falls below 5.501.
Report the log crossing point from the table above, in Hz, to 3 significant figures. 649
